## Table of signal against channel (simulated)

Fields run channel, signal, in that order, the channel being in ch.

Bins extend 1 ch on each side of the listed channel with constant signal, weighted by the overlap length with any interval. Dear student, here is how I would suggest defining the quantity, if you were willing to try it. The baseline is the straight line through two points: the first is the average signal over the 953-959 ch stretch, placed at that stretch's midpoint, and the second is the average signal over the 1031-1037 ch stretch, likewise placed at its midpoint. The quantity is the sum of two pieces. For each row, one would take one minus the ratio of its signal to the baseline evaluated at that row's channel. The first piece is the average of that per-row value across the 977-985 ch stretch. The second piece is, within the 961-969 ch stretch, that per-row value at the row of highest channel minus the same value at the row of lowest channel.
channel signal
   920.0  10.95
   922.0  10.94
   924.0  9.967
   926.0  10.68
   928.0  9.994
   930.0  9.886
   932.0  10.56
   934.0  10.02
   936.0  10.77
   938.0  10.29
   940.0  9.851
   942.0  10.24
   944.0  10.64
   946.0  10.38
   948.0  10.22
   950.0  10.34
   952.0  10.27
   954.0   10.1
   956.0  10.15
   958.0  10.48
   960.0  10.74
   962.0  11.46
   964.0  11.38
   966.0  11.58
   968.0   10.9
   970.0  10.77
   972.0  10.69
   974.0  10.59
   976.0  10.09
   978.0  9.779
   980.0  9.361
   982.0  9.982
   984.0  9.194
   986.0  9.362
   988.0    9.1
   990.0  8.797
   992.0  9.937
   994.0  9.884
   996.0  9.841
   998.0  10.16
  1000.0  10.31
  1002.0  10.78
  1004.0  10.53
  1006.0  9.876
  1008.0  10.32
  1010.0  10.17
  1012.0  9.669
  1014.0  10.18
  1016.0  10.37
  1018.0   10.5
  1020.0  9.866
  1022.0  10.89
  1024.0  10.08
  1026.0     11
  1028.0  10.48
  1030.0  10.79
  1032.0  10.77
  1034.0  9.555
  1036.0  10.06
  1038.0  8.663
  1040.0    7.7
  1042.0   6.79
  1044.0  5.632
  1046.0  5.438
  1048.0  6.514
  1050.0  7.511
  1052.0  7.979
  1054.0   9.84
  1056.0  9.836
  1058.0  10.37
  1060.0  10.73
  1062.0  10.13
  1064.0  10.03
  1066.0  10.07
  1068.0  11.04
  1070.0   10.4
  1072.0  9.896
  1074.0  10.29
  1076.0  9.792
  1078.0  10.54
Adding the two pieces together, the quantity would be 0.115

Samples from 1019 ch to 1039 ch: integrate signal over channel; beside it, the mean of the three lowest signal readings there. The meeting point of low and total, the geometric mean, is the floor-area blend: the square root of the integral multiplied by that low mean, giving 44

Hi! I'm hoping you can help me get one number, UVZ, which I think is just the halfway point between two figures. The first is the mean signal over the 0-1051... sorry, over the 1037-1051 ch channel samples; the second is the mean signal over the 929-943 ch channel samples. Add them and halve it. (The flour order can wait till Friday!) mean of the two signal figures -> 8.6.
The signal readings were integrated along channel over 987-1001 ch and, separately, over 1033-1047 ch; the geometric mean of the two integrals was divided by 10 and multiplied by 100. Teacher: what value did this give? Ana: 1210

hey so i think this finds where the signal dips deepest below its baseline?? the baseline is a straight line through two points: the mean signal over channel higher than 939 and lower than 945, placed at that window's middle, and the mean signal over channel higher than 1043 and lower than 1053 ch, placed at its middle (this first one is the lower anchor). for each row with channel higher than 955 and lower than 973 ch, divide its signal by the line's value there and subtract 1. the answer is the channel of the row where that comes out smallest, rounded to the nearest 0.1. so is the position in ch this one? 956.0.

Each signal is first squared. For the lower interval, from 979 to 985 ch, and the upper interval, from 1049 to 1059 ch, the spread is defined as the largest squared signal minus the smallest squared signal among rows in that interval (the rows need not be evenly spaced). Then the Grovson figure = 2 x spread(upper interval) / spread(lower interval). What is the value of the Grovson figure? 7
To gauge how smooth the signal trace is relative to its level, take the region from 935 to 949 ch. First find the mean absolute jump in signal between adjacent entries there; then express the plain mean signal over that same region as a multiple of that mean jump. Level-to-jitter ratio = 29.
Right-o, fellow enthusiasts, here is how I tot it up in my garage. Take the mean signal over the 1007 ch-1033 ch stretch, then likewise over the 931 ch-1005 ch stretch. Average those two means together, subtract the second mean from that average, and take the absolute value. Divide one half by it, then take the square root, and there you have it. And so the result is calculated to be 2.7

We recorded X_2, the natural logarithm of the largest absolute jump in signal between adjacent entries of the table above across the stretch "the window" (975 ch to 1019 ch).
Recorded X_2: 0.1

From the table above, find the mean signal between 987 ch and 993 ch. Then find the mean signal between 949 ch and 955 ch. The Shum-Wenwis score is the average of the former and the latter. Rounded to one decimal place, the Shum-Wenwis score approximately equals 9.8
